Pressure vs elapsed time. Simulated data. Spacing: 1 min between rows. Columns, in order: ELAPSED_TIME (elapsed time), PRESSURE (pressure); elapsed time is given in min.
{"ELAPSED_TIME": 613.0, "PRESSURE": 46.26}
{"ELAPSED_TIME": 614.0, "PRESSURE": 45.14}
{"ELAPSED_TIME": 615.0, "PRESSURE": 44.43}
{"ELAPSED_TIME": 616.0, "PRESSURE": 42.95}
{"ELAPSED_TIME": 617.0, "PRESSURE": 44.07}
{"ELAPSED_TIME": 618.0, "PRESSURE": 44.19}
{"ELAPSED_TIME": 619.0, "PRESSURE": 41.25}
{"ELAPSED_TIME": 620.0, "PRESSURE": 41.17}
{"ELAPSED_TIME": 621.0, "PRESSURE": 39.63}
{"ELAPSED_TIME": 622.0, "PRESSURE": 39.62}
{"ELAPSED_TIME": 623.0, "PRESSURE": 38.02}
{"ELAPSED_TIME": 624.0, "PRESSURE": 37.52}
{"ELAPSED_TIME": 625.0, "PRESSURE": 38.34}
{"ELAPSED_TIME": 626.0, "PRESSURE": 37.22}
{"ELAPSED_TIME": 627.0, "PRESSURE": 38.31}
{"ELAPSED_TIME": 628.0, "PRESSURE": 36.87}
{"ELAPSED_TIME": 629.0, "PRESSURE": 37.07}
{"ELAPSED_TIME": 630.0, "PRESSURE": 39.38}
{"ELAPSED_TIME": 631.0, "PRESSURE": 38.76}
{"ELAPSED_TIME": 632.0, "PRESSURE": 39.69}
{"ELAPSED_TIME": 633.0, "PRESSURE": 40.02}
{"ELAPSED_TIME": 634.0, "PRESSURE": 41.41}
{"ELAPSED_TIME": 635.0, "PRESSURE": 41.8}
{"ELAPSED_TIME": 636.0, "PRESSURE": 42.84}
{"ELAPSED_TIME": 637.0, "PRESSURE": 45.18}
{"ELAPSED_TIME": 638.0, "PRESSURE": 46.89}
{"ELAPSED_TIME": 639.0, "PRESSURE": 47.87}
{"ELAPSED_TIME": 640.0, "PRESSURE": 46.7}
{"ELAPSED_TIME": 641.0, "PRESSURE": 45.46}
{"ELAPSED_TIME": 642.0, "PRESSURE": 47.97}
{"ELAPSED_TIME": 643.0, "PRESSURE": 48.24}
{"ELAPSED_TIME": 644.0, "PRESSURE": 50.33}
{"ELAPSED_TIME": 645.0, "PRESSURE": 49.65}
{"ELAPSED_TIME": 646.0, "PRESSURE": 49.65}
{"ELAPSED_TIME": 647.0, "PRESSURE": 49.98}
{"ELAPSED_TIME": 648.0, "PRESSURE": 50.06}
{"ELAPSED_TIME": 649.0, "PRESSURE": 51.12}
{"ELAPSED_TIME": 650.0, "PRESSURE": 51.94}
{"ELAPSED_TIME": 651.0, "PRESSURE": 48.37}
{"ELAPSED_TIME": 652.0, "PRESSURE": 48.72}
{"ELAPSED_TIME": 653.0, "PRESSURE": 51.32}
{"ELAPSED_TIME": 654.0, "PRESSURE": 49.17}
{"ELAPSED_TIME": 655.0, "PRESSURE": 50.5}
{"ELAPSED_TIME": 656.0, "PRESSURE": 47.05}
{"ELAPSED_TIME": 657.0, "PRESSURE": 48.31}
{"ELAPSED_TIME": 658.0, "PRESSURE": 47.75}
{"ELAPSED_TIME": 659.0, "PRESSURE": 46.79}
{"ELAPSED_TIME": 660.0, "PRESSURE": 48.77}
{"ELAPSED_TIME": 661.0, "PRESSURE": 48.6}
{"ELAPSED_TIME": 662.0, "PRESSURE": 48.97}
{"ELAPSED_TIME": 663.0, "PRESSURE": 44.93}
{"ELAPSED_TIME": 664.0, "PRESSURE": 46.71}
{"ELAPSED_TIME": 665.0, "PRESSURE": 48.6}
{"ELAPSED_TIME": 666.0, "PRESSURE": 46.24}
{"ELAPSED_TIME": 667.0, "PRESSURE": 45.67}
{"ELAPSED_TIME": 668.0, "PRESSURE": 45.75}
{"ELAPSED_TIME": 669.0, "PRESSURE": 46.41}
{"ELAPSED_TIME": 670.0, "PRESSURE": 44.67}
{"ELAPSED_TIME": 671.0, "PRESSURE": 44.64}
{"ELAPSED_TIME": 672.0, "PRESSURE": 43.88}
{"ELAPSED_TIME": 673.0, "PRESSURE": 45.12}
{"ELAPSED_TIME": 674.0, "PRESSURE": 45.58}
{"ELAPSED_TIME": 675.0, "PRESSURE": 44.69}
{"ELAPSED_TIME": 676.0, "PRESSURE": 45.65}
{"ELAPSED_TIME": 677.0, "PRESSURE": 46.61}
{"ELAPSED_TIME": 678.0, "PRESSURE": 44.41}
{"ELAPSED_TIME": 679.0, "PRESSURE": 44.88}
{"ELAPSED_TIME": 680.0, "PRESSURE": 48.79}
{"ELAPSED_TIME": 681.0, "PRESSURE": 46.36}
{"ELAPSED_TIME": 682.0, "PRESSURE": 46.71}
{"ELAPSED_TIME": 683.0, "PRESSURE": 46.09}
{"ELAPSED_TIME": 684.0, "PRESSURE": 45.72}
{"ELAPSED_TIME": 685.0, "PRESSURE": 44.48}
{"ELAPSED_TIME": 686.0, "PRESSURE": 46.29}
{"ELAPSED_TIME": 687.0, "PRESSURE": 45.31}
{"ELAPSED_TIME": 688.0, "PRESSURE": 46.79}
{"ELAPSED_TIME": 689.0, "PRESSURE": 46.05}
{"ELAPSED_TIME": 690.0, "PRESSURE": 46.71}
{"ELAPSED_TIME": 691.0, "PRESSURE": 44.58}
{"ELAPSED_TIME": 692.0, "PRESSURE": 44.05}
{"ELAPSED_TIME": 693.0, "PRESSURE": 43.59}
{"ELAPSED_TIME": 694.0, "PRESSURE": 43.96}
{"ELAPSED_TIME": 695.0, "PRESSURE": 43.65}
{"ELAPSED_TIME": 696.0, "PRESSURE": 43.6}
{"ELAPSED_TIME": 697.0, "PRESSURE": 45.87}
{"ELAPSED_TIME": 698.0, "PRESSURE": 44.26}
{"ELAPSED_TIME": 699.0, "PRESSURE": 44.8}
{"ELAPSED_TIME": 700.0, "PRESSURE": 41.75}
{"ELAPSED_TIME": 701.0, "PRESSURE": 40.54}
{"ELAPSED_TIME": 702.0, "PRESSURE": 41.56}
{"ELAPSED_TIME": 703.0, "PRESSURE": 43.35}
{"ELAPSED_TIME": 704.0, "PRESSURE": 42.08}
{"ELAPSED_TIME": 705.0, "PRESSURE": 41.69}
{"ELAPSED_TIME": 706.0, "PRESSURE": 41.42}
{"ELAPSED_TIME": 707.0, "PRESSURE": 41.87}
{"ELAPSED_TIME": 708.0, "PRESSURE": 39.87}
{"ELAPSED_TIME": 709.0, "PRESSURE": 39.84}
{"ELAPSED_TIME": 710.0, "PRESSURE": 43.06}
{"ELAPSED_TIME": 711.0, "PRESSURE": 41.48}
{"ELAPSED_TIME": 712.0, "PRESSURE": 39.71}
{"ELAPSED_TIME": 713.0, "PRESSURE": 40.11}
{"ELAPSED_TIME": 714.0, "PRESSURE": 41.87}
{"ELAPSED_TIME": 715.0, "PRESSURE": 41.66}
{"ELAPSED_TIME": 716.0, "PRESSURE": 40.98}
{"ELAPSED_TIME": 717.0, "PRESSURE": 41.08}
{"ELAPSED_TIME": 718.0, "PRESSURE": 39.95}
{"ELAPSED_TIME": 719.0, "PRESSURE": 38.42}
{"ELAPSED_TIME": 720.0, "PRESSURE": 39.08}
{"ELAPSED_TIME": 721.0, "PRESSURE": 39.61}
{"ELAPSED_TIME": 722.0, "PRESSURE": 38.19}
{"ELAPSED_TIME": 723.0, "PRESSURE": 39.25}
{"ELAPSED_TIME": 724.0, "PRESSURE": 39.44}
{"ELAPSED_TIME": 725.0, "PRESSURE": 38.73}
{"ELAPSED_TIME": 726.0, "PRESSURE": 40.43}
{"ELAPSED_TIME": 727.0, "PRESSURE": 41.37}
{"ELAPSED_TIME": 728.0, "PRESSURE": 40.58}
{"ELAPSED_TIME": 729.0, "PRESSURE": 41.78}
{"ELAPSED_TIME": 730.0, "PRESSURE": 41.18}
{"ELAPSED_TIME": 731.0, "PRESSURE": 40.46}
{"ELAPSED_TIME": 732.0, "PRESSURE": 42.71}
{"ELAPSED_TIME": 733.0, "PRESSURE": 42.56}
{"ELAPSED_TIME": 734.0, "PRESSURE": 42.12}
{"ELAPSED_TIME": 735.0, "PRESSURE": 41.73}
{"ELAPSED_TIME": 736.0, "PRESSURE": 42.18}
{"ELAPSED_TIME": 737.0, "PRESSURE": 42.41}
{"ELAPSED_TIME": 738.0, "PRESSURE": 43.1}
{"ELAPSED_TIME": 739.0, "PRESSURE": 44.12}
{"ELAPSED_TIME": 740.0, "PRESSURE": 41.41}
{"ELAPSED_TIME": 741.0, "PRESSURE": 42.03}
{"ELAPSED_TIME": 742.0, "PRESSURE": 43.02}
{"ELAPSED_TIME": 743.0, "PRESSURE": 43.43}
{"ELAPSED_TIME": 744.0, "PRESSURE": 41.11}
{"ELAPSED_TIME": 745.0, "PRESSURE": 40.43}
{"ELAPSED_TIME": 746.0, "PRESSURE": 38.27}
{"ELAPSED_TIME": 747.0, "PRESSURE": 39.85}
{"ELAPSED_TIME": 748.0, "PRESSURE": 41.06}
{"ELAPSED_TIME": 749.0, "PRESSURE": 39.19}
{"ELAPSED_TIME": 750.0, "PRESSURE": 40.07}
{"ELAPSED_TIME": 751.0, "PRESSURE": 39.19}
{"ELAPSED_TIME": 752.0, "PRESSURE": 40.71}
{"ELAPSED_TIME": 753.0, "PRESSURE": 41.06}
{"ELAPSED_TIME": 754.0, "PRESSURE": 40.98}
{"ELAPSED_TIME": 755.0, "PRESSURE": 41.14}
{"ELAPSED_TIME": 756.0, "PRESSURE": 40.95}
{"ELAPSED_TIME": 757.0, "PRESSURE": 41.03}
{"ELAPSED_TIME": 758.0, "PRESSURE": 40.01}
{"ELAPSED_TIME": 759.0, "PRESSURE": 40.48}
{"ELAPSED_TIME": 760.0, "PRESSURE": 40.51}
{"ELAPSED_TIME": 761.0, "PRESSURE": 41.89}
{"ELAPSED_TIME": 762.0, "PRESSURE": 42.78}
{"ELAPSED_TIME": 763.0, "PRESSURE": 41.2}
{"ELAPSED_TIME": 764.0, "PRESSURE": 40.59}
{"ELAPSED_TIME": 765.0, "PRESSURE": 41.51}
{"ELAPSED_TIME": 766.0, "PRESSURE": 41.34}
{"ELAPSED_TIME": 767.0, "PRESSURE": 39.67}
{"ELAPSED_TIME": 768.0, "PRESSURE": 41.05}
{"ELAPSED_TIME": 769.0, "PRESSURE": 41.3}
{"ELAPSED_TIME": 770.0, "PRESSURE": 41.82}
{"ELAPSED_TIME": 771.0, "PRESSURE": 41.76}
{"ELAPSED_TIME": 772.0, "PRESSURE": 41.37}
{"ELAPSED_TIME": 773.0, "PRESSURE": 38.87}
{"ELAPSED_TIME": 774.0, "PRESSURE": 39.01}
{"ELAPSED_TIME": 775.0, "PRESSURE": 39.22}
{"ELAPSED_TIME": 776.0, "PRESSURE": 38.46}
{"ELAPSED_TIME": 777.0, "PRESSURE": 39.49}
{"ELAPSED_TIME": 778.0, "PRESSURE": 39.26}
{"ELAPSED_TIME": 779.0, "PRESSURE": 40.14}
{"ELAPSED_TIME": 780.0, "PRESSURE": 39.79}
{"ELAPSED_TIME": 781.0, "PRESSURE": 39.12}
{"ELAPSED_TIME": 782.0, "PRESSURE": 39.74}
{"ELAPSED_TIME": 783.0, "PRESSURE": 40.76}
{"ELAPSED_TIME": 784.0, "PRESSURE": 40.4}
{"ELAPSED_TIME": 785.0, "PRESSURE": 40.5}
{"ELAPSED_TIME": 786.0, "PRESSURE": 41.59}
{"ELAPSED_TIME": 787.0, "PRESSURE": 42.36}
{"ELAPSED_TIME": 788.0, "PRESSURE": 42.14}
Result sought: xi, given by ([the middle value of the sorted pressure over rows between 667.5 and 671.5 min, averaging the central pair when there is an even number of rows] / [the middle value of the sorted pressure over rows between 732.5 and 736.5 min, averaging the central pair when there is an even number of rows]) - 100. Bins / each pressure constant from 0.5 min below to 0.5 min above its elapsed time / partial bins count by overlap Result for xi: -98.9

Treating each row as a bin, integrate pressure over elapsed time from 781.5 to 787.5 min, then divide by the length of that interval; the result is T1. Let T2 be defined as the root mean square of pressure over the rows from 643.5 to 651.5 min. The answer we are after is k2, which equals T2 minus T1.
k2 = 9.3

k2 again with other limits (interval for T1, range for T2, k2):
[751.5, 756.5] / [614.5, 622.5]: 1.2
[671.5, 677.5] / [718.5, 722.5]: -6.4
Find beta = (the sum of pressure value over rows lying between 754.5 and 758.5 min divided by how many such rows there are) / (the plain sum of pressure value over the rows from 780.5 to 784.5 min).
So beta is 0.255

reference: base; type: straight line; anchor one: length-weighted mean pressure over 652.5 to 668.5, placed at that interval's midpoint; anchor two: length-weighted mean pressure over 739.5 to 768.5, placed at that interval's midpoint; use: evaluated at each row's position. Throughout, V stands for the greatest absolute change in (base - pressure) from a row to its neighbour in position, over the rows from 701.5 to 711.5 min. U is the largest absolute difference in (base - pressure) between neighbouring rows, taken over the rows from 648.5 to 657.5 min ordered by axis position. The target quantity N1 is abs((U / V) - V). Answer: 2.2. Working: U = 3.5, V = 3.29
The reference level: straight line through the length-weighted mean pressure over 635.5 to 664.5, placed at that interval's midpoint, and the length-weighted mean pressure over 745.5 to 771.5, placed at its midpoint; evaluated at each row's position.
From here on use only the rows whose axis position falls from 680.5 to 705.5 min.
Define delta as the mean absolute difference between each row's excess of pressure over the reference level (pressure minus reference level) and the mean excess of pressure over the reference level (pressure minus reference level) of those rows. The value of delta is 1.17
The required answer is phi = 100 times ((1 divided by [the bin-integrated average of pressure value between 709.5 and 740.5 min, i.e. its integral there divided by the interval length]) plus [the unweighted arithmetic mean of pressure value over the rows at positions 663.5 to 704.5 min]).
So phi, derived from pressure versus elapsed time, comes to 4506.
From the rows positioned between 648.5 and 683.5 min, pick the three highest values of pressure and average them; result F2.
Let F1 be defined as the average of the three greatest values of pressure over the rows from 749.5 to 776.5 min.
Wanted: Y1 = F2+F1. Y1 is 93.6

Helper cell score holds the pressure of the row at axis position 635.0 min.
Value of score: 41.8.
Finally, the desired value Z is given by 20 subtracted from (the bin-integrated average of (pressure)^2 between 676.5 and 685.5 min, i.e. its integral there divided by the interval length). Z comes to 2098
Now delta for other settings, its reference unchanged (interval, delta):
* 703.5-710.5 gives 0.84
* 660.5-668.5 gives 1.25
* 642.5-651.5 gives 0.89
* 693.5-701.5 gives 1.13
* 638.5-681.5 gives 1.46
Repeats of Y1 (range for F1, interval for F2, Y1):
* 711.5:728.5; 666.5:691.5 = 89.1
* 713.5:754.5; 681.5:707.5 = 90.3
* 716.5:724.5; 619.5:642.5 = 87.8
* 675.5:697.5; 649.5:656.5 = 98.7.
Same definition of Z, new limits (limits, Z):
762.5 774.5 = 1645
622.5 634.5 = 1468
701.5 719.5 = 1672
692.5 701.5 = 1879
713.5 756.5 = 1655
